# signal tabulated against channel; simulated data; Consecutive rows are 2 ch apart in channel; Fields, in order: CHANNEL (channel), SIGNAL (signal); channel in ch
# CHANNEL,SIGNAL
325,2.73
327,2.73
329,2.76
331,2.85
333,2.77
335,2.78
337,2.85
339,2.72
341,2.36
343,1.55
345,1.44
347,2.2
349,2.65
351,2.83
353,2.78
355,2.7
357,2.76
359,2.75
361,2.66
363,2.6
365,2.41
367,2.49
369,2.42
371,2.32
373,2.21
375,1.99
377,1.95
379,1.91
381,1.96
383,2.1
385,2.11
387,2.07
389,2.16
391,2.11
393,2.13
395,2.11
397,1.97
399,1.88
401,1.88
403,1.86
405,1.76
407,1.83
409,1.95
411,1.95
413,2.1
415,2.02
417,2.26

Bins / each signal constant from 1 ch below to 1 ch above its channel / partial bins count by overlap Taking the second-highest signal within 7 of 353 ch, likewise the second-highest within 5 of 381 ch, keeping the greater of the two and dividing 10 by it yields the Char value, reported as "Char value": 3.6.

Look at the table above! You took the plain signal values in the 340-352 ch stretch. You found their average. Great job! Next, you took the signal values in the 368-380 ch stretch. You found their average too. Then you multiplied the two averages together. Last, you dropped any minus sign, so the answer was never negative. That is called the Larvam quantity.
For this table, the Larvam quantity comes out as 4.6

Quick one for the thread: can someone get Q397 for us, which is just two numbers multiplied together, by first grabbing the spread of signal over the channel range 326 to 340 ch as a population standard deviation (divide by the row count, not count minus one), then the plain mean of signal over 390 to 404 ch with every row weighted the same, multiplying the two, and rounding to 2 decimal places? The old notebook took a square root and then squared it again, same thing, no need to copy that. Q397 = 0.10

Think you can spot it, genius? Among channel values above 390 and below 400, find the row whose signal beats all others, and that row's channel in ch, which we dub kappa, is 393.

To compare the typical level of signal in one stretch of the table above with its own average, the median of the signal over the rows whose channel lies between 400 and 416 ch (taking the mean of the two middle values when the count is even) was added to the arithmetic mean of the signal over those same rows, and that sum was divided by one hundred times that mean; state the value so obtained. 0.0200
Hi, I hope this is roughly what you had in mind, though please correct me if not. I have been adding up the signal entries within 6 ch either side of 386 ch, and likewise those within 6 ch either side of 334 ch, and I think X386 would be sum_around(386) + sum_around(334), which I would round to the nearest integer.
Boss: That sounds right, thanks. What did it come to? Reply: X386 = 29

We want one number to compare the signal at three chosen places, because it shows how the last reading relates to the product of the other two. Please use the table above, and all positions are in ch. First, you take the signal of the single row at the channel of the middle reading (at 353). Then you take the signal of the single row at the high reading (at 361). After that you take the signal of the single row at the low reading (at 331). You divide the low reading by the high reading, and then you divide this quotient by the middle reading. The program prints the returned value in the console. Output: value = 0.39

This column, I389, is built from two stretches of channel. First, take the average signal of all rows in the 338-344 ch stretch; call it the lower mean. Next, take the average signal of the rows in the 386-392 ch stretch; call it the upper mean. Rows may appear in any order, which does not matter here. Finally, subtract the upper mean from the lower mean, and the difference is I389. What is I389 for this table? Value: 0.10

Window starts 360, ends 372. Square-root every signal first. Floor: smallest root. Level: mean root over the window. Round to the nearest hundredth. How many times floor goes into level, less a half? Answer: 0.53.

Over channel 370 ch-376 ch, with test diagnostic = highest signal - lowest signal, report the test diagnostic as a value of 0.33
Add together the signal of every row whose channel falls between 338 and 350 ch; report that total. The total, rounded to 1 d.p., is 12.9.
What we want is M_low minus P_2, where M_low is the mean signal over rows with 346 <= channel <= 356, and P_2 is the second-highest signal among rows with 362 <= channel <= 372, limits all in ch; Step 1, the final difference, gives 0.14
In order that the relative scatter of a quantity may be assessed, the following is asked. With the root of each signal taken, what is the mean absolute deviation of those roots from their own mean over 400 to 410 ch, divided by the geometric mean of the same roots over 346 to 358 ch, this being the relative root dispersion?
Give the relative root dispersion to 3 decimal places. 0.011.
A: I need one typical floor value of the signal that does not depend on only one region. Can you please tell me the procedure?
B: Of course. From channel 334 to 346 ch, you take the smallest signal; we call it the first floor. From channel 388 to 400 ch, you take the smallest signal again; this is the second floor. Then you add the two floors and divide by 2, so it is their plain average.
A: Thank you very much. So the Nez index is 1.66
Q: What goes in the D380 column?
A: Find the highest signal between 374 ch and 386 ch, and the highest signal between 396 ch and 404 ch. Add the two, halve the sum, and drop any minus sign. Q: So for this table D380 2.04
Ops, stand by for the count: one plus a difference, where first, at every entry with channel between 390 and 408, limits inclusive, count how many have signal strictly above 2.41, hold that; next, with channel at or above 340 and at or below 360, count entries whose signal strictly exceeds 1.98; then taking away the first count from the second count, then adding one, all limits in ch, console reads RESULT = 9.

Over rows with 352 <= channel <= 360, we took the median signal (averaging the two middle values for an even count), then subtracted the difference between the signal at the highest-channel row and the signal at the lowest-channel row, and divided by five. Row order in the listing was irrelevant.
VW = 0.56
